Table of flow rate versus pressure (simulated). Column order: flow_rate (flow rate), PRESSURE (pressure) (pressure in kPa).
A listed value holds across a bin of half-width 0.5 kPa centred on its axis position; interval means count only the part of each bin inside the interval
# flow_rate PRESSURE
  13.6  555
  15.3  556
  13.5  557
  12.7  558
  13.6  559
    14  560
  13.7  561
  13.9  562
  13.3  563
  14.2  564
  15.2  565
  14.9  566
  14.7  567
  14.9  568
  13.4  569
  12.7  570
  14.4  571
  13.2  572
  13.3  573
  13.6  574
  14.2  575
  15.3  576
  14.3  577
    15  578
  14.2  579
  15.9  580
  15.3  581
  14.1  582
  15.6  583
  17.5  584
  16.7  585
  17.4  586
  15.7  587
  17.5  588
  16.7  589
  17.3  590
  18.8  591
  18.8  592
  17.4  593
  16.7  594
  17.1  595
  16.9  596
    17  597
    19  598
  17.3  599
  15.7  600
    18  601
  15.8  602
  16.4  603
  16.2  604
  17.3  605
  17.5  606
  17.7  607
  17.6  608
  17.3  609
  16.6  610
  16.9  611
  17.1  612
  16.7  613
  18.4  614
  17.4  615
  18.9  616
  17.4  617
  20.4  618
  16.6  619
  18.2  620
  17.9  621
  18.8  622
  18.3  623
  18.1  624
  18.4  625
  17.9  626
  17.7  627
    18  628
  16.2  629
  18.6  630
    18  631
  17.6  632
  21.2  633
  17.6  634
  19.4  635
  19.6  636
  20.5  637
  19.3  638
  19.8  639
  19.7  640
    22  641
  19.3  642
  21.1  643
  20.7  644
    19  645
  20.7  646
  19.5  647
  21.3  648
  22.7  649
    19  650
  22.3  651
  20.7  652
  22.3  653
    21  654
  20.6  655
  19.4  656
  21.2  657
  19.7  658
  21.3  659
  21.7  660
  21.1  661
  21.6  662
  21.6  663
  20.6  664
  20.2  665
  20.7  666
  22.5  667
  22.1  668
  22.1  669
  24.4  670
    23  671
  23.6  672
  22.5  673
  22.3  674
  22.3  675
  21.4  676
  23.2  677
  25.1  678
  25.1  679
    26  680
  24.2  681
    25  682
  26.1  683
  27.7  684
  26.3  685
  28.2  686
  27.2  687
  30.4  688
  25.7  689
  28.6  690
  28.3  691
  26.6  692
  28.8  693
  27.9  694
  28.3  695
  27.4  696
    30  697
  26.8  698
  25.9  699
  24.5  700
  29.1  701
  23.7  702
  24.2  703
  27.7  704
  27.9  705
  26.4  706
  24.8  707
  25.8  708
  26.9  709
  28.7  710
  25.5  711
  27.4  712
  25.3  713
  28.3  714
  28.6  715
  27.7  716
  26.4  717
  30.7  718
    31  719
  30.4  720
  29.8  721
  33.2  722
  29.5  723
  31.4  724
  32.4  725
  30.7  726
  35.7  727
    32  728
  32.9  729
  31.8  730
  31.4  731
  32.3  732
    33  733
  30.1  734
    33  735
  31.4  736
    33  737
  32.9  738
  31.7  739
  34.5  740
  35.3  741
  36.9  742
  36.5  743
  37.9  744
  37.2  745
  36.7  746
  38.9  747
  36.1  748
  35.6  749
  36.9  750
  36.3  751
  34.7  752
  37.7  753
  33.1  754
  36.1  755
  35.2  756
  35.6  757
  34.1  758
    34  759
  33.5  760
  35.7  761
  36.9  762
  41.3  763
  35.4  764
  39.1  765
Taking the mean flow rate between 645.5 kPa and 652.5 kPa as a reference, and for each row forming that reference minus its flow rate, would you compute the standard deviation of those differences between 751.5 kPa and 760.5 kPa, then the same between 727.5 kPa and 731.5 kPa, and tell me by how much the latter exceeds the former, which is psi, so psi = -0.8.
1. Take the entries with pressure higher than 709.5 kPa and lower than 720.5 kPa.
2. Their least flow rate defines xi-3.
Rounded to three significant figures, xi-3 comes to 25.3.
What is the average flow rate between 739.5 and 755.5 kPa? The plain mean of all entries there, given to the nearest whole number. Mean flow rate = 36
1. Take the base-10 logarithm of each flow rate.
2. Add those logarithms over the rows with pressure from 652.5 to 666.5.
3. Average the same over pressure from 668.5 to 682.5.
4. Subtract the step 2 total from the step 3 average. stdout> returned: -17.1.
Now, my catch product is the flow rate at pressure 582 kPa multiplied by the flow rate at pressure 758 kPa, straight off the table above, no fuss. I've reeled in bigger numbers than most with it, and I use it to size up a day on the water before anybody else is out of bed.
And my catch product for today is 481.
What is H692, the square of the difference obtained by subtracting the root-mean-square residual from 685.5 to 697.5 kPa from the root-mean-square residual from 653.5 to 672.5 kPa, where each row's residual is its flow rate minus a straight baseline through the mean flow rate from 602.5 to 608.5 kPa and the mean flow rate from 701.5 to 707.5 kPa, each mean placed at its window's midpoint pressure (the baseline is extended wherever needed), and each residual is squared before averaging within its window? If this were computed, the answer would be 6.5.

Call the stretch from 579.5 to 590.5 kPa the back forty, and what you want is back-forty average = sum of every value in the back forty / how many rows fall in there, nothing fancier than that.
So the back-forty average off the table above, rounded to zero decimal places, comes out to 16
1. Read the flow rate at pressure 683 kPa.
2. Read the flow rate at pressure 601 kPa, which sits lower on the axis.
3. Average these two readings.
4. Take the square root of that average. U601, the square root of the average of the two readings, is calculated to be 4.7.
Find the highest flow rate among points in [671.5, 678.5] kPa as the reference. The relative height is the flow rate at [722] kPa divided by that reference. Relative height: 1.32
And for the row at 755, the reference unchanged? 1.44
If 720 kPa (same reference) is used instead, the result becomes 1.21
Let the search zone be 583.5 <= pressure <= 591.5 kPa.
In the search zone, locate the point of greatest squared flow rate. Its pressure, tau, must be 591 kPa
